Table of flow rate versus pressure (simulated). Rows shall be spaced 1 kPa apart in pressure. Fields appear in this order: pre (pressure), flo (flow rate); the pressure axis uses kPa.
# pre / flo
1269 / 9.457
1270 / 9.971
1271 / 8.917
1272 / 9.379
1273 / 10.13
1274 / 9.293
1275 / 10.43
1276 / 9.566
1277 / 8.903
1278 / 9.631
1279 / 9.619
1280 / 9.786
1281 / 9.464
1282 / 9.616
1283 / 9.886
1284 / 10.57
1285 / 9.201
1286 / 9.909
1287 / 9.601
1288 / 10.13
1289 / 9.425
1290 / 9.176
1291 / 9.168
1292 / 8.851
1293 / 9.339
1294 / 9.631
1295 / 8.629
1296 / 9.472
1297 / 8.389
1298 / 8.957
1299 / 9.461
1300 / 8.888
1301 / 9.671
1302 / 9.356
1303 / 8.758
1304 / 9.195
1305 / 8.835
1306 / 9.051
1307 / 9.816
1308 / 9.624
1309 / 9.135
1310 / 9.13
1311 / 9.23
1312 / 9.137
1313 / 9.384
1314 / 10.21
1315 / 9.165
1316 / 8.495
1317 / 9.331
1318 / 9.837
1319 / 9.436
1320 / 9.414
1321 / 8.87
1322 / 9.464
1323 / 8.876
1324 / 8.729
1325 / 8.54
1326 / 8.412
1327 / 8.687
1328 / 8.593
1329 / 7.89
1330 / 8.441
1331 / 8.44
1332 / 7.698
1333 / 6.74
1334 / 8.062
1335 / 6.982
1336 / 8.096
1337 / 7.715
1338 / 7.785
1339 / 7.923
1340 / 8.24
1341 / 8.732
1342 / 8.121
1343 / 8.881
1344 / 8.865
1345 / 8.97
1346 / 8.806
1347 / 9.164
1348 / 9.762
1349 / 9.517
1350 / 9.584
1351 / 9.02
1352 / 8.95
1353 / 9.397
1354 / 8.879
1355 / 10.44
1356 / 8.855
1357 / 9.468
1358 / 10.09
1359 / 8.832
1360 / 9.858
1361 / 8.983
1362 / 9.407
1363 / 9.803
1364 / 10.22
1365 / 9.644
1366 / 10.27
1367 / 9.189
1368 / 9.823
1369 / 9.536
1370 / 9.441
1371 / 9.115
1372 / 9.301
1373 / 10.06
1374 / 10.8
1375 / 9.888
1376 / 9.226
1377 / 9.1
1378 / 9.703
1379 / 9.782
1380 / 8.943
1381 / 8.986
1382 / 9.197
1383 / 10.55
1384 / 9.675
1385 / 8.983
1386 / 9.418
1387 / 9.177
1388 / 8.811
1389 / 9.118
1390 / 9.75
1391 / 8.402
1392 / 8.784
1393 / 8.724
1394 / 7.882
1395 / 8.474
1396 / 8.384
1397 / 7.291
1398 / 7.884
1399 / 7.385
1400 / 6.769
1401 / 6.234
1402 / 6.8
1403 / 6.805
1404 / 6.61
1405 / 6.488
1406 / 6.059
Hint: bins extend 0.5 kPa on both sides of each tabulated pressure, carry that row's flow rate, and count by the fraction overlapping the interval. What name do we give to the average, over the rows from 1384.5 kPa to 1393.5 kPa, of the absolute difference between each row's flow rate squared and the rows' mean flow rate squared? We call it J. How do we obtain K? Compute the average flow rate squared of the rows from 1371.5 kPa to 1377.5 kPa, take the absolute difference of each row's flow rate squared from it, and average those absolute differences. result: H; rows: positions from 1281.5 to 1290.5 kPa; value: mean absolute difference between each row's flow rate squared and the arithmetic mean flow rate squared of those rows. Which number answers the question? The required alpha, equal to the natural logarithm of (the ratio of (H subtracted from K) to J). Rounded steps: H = 7.0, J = 5.6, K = 10.2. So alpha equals -0.55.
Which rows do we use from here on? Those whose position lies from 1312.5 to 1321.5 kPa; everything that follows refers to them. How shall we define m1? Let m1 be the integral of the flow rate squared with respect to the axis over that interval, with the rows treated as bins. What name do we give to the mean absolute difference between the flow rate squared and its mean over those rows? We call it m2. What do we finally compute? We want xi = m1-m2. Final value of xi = 782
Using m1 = 789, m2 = 6.4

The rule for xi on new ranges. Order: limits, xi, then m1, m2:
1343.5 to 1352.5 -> 754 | 760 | 5.4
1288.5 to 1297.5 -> 744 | 750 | 6.0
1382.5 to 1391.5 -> 776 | 785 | 8.8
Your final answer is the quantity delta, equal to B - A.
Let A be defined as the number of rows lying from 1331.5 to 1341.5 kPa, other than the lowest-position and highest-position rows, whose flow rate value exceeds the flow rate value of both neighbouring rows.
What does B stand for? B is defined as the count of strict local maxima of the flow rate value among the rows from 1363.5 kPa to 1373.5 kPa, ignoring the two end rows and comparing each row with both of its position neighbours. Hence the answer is 0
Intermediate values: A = 2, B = 2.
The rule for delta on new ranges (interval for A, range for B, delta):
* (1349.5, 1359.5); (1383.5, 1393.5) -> 0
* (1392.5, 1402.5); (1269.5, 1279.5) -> 1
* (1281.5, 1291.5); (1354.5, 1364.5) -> -1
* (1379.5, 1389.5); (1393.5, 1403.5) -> 0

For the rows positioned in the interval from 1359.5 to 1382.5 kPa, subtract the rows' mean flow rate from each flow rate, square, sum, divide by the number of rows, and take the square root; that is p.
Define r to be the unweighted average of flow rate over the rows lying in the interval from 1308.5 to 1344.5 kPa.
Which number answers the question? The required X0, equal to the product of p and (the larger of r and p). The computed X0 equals 4.0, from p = 0.47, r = 8.6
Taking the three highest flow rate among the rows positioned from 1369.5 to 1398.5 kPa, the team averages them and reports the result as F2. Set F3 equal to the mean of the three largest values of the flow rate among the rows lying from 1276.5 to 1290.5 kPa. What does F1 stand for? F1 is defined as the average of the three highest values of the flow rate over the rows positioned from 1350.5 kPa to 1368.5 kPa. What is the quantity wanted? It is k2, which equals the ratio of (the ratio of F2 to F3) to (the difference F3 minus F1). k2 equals -10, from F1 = 10.3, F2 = 10.5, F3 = 10.2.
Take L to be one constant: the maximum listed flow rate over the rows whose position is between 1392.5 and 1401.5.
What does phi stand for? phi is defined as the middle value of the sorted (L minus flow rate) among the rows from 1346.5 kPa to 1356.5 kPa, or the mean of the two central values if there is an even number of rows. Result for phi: -0.6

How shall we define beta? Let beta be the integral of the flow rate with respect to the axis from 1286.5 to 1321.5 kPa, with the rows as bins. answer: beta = 324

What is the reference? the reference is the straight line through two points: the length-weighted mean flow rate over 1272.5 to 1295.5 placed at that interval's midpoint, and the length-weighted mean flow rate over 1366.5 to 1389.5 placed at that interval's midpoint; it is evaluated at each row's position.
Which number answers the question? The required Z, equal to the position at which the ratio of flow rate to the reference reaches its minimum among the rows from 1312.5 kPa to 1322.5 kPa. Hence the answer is 1316 kPa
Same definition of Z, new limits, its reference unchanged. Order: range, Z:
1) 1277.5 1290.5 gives 1290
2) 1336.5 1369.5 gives 1337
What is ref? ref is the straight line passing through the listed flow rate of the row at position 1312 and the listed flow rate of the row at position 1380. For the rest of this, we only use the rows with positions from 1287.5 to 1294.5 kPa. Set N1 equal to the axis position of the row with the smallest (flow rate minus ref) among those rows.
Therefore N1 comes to 1292 kPa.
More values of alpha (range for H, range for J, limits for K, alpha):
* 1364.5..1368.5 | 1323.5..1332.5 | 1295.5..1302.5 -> -2.14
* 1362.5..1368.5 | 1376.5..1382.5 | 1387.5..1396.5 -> -1.80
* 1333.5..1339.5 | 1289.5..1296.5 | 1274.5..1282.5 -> -2.12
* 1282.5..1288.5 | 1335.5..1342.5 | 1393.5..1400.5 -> -1.15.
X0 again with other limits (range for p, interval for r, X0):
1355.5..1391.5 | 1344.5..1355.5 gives 4.9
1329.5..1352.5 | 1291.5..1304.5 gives 7.0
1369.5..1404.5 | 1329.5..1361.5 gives 9.9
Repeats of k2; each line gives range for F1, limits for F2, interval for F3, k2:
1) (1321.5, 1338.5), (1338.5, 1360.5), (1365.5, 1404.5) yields 1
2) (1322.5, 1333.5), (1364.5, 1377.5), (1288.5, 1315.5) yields 1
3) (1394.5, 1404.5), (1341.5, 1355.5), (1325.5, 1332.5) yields 4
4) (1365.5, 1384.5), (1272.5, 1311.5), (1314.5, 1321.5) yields -1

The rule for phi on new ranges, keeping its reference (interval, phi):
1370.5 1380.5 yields -0.8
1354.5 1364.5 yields -0.9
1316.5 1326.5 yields -0.4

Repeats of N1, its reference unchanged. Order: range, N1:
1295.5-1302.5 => 1297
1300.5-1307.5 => 1303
